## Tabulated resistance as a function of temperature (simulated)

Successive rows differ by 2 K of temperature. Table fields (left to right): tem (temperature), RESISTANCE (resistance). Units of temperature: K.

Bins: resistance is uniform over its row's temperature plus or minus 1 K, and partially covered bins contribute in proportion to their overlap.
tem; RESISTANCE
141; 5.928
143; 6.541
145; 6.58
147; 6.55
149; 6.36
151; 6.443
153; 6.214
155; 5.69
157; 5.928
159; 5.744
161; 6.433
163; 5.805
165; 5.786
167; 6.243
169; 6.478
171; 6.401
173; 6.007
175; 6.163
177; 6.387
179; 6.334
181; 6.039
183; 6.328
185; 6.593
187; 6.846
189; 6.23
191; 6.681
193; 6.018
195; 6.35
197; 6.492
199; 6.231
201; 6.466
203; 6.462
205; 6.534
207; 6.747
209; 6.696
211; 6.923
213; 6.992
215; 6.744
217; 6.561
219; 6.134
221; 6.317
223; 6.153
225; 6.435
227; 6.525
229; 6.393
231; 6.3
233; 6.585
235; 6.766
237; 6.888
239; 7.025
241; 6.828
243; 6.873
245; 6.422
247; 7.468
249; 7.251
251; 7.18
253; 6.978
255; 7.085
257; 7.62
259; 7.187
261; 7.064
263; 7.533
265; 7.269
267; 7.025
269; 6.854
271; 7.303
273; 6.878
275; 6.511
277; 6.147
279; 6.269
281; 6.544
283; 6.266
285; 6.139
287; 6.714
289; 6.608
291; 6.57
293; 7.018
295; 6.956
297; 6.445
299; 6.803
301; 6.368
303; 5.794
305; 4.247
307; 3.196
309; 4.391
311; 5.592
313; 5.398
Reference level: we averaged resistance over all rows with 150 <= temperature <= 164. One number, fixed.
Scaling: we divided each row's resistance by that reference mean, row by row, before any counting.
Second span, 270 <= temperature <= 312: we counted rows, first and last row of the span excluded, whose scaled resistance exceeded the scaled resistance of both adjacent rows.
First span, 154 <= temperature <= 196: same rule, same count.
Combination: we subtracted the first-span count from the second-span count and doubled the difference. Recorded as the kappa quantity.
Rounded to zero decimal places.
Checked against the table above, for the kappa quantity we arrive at -4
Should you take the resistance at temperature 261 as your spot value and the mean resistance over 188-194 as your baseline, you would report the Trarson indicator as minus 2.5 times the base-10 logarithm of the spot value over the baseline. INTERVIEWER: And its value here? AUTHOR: -0.12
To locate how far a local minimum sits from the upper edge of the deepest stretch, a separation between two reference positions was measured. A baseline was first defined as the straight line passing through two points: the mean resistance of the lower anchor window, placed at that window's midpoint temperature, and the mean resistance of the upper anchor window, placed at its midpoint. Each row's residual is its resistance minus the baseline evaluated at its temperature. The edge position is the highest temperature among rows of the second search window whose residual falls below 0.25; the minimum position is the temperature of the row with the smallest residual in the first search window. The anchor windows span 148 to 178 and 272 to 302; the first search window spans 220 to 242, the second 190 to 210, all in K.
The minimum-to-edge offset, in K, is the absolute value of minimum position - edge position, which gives 20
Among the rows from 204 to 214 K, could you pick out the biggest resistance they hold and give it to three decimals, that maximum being 6.992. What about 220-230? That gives 6.525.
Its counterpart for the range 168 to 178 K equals 6.478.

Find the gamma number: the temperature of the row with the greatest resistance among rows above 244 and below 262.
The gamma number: 257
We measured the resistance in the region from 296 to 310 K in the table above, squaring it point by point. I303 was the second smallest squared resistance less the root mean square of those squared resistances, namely -14.6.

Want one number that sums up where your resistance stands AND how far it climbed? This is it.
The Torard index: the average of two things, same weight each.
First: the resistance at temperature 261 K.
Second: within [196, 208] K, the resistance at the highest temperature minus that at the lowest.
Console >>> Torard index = 3.7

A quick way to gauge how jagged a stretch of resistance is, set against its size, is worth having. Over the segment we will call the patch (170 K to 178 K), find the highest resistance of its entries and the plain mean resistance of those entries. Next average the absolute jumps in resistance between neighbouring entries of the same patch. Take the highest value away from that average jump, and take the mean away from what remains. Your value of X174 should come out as -12.4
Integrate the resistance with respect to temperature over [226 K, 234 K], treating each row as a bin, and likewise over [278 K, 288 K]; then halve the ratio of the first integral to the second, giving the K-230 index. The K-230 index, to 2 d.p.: 0.40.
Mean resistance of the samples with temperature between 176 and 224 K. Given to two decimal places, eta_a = 6.47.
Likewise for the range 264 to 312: 6.25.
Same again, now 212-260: 6.78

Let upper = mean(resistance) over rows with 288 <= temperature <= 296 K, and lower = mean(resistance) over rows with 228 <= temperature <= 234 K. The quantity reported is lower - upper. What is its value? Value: -0.36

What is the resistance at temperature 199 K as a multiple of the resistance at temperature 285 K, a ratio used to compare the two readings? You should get 1.01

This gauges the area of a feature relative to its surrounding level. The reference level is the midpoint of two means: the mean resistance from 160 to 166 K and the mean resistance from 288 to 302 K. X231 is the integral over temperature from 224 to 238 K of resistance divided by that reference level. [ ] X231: 14.5 K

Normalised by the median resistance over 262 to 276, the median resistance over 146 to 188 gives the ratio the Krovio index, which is 0.90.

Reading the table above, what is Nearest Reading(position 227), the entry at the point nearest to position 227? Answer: 6.525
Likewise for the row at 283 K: 6.266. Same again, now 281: 6.544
